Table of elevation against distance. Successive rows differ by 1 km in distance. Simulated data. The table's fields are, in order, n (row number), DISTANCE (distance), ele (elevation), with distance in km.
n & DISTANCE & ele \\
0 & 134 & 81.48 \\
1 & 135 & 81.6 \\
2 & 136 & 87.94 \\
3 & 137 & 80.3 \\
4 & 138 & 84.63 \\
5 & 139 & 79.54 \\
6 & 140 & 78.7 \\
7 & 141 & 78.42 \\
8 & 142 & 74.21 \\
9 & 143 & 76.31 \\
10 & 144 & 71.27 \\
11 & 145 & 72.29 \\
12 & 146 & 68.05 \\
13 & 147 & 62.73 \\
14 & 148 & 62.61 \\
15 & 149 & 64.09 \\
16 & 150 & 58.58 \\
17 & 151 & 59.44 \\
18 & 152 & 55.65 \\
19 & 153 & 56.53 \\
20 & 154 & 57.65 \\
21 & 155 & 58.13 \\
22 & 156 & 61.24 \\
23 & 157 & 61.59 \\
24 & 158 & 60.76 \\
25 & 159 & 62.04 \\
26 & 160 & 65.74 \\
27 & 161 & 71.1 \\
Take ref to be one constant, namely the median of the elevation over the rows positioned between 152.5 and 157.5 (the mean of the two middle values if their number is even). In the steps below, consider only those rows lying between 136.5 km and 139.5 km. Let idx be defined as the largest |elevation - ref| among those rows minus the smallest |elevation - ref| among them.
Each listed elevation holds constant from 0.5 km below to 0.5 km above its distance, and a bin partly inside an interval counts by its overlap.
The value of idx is 5.1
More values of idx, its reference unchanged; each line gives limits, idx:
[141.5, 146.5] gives 8.3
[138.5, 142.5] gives 5.3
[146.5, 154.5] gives 5.5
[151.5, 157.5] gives 3.5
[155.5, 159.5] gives 1.3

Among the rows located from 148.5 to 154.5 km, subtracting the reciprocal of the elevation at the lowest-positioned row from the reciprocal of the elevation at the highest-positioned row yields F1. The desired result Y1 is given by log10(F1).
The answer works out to -2.8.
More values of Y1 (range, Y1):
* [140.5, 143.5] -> -3.5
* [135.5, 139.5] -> -2.9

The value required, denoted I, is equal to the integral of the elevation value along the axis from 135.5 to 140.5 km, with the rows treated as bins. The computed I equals 411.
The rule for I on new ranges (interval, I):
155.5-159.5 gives 246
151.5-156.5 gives 289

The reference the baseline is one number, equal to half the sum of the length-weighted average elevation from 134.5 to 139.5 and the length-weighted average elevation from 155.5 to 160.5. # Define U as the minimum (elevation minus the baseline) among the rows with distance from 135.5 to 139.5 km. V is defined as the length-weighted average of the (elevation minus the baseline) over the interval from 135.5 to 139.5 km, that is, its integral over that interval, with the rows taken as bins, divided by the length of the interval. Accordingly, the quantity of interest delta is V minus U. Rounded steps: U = 7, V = 11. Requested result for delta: 3.6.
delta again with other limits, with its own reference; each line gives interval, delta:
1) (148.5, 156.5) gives 3.3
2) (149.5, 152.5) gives 2.2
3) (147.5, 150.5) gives 3.2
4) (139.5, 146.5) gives 6.1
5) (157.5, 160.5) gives 2.1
